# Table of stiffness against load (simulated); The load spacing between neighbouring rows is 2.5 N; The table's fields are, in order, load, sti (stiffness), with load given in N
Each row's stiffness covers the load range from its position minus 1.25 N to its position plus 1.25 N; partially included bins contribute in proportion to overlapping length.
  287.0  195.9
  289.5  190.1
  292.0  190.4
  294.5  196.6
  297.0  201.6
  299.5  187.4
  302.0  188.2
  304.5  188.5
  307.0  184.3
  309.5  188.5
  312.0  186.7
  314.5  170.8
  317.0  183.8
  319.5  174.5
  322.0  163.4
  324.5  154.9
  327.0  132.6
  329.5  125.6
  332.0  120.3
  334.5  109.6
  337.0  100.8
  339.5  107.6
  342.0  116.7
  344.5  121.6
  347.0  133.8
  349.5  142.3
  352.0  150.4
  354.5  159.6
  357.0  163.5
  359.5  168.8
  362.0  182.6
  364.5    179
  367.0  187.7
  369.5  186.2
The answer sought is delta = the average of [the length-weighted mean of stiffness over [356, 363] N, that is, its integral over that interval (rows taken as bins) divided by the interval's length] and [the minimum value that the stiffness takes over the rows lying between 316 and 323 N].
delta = 167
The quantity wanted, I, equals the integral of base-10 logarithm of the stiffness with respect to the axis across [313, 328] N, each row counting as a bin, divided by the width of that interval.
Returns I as 2.21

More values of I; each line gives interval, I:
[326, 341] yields 2.06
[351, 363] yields 2.22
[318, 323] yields 2.23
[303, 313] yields 2.27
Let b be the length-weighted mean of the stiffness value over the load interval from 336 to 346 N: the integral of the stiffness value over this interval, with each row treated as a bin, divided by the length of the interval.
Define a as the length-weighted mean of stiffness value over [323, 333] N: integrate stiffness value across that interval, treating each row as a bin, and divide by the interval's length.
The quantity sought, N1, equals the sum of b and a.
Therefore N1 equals 247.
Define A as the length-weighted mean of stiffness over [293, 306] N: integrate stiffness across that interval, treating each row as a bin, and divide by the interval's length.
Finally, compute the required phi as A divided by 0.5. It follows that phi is 385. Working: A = 192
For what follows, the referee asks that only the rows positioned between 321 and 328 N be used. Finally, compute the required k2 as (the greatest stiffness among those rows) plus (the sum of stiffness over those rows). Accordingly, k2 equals 614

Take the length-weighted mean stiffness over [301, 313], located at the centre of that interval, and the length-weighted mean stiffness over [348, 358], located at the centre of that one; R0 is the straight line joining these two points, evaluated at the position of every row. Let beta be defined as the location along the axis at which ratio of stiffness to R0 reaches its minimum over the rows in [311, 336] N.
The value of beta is 334.5 N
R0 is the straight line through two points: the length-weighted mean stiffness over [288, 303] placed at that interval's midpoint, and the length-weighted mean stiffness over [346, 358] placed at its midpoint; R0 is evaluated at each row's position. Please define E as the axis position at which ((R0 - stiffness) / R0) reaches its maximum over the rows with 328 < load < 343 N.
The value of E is 337.0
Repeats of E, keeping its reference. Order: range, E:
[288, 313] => 289.5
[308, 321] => 314.5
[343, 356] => 344.5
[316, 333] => 332.0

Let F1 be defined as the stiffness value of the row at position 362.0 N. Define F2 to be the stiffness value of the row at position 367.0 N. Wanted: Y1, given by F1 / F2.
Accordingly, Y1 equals 0.97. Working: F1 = 182.6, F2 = 187.7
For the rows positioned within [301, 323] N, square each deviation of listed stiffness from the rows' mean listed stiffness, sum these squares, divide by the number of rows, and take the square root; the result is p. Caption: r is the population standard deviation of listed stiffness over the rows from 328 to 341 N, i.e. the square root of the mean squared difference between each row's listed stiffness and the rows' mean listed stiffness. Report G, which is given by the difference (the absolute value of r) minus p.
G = 0.3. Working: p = 8.6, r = 9.0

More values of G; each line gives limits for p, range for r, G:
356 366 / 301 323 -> 1.0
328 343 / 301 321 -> -1.9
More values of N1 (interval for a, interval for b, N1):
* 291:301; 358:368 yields 373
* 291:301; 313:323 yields 368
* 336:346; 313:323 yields 286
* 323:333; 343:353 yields 271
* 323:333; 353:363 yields 302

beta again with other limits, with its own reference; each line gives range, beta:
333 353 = 337.0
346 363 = 347.0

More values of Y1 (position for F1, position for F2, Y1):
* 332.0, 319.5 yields 0.69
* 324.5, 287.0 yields 0.79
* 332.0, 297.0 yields 0.60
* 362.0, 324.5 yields 1.18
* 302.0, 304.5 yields 1.00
